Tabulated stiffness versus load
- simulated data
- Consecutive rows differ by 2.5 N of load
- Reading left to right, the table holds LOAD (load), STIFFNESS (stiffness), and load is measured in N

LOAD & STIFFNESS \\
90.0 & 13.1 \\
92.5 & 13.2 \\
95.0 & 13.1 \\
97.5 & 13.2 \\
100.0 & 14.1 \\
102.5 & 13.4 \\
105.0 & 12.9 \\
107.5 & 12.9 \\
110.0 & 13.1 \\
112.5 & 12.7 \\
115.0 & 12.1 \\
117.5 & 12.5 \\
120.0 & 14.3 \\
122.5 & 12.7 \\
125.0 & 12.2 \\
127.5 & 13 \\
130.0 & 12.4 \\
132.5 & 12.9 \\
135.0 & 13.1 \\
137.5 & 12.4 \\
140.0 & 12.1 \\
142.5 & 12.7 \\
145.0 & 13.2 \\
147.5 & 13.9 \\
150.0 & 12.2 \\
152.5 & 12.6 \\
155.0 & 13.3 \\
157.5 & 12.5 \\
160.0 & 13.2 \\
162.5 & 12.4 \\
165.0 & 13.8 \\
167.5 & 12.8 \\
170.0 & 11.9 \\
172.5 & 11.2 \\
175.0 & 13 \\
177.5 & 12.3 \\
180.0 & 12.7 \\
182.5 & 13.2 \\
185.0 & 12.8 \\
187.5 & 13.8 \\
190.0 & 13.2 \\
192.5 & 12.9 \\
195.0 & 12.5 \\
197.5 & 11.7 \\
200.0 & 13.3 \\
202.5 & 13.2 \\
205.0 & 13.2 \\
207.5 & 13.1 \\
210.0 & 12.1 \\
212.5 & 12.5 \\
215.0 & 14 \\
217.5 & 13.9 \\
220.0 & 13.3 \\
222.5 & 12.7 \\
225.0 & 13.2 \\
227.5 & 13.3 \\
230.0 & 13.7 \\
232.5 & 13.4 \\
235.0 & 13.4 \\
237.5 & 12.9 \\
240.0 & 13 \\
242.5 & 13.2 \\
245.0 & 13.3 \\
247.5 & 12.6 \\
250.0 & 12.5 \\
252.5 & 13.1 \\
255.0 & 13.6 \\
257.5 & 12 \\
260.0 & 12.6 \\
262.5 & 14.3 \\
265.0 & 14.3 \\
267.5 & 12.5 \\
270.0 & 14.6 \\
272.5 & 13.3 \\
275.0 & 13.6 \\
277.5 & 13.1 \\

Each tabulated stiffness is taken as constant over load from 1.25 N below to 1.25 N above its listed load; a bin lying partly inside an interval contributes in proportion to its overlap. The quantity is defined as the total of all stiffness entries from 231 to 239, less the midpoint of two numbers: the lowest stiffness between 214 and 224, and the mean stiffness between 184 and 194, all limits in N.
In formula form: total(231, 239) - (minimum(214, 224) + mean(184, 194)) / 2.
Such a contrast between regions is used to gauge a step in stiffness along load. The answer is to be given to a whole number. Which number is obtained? 27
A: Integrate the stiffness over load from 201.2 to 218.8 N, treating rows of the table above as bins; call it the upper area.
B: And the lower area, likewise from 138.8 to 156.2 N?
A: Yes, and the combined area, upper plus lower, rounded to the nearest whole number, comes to 455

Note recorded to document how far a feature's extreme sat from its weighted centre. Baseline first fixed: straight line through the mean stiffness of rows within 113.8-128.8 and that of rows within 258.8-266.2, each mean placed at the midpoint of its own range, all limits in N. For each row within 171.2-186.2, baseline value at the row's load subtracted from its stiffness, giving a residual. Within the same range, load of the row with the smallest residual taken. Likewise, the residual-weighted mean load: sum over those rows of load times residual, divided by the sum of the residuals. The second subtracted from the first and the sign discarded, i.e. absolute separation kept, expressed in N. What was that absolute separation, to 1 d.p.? 3.5 N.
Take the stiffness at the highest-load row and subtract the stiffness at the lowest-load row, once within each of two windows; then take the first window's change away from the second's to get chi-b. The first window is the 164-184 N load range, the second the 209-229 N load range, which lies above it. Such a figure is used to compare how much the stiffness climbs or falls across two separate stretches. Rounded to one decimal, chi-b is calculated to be 1.8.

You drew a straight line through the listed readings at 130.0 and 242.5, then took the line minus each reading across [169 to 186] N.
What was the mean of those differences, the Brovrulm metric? 0.29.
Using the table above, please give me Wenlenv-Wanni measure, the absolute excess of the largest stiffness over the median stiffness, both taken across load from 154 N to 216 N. 1.1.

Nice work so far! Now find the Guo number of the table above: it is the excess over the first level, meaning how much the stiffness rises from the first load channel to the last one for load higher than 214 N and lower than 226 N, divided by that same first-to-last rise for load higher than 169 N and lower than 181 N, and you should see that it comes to -1.0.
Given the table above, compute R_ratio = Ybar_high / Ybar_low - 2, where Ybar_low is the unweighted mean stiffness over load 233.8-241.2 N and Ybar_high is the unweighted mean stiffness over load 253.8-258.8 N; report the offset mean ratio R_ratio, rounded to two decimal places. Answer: -1.02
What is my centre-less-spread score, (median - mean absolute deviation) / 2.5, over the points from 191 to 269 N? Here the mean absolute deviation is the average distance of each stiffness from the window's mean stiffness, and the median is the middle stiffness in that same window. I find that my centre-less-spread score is 5.09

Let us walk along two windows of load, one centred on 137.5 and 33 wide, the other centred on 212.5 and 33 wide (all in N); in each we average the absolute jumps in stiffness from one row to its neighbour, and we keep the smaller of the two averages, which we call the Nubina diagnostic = 0.55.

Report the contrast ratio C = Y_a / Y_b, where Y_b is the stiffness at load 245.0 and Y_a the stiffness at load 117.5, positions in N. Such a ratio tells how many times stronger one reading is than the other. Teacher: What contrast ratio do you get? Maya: 0.94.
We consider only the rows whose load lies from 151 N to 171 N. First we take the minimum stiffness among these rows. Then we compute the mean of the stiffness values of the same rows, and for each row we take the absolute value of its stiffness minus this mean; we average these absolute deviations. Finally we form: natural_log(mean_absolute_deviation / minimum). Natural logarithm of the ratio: -3.2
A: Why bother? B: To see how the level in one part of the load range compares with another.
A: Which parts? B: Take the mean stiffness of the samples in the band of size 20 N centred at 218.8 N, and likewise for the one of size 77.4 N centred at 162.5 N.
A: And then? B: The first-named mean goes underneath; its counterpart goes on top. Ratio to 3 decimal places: 0.971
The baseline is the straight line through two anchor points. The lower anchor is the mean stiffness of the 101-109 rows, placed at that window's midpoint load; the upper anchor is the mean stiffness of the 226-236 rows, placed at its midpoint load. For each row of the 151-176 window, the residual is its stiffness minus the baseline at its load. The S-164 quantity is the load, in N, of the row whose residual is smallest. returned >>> 172.5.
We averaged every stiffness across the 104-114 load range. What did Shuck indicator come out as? 12.9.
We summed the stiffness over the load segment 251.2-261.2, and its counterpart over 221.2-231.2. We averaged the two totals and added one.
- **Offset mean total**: 53.1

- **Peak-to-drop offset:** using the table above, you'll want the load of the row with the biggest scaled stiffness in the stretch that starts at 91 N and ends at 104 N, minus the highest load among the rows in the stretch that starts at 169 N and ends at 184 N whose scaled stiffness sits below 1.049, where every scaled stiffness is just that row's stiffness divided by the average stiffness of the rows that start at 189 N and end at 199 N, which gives -80.0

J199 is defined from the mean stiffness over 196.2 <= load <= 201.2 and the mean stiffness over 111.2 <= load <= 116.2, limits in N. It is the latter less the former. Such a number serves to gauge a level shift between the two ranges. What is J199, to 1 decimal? -0.1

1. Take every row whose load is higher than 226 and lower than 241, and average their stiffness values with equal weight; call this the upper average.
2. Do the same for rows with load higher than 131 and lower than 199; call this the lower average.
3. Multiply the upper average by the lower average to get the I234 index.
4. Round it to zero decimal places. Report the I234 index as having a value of 169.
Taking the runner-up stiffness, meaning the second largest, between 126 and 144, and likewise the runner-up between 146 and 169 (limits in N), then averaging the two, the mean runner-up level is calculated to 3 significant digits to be 13.4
